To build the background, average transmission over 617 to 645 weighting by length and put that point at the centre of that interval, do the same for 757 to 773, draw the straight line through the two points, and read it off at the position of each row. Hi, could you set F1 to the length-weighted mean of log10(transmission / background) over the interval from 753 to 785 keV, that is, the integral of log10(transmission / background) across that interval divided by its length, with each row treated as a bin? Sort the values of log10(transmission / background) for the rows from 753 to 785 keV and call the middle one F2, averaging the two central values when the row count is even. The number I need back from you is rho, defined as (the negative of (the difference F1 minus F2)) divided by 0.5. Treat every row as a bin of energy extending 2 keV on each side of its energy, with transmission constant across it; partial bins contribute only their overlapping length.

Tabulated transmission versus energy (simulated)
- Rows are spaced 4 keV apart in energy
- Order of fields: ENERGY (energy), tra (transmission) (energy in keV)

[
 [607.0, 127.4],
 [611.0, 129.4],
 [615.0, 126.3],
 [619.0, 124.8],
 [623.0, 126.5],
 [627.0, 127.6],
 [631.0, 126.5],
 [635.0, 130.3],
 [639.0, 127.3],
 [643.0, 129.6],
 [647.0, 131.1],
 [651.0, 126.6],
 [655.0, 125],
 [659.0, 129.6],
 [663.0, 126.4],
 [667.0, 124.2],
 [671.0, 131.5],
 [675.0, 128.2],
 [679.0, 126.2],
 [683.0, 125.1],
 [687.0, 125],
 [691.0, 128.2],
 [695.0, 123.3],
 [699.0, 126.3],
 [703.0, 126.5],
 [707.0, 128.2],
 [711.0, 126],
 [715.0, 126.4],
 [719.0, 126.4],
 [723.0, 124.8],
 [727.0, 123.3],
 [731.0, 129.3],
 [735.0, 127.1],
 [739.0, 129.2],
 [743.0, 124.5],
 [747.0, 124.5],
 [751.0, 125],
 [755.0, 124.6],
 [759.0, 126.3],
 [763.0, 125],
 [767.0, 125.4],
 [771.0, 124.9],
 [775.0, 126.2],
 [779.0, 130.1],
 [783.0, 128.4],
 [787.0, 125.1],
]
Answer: -0.0041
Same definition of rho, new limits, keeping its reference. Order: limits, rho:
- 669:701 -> -0.0027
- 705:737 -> -0.0006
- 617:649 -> -0.0034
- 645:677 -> -0.0025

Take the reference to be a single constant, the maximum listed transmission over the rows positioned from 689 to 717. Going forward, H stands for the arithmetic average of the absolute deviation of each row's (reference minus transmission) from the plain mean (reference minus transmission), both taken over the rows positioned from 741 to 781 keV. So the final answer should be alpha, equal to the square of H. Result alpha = 1.3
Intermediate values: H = 1.1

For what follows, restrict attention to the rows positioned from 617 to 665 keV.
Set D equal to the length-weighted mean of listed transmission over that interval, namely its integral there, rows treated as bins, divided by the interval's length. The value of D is 128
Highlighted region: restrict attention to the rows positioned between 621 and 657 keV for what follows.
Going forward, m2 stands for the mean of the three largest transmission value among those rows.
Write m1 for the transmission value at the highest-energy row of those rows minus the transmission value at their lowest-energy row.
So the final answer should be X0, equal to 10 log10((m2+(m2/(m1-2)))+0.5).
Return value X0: 19.7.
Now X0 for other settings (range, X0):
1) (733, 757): 20.0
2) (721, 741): 22.6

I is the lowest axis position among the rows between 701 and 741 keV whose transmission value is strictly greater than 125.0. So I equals 703.0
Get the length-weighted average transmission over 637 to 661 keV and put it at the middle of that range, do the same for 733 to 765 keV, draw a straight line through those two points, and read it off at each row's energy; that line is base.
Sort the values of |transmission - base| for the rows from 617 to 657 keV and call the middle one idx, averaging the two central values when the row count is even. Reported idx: 1.9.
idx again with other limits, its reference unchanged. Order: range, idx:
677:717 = 1.1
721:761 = 1.4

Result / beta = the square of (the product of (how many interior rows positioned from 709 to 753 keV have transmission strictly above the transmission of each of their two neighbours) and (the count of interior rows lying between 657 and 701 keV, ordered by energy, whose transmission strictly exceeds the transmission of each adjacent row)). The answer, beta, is 16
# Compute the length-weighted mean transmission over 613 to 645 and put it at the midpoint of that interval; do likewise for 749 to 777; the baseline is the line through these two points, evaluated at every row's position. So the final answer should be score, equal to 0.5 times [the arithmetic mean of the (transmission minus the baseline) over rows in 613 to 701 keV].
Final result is 0.07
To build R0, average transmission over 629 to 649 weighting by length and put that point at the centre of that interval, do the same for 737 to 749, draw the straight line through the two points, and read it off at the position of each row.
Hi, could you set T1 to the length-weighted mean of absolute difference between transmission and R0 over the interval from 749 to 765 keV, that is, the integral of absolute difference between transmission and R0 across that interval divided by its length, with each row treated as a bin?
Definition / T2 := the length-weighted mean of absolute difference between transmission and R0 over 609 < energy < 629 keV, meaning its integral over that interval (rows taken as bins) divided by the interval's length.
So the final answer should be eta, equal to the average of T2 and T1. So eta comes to 1.7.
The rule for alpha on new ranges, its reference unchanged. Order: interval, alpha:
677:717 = 1.0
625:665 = 3.0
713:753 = 2.7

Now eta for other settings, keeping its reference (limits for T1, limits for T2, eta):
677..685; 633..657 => 2.0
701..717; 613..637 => 1.8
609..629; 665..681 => 2.5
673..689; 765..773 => 1.0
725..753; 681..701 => 2.1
